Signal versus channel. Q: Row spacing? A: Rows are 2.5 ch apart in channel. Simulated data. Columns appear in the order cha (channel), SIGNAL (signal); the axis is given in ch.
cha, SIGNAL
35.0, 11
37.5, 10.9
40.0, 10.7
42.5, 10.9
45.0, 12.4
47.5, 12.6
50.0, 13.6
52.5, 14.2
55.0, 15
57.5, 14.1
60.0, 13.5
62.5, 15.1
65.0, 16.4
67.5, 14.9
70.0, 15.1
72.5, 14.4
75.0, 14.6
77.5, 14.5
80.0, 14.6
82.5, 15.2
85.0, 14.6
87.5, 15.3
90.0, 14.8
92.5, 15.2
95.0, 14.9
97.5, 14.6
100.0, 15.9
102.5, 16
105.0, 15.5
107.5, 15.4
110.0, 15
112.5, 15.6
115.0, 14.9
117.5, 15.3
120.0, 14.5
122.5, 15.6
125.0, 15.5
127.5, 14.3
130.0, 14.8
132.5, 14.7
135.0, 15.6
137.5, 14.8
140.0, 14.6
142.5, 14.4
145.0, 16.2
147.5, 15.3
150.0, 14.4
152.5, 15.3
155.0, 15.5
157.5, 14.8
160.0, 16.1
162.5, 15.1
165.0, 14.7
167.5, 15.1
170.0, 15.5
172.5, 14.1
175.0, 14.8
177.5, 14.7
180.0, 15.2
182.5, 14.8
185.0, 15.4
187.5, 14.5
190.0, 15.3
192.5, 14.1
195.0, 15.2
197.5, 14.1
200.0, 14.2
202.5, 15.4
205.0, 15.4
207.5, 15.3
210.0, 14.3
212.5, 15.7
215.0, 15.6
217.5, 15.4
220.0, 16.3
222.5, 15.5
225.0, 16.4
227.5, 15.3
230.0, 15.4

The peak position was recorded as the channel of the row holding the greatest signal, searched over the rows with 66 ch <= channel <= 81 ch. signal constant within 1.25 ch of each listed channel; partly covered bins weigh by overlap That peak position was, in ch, 70.0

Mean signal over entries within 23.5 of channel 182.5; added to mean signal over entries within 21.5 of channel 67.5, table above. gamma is 29.5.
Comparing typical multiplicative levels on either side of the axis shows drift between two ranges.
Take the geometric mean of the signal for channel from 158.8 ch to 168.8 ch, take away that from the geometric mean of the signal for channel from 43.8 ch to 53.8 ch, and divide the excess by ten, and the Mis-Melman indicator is -0.21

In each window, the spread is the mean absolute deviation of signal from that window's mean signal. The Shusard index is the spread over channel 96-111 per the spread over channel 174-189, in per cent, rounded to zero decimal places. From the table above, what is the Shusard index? 150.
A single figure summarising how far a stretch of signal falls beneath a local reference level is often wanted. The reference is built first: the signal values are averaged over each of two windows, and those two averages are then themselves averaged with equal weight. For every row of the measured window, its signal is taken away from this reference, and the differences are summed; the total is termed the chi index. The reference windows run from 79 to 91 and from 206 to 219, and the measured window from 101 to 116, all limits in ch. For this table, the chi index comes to -2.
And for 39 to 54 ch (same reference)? 16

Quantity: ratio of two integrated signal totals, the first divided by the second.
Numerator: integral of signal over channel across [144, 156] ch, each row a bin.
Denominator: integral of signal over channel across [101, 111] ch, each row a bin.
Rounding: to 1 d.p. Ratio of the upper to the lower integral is 1.2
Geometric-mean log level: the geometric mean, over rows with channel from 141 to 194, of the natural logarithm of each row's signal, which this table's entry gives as 2.71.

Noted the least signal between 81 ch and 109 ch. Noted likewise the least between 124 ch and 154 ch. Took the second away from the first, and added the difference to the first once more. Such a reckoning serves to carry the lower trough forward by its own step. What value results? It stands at 15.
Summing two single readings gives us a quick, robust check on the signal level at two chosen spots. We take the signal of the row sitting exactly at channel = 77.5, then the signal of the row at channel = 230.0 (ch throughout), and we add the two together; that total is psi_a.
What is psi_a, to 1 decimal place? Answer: 29.9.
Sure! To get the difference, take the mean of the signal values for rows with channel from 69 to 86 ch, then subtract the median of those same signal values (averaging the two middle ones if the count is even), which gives 0.11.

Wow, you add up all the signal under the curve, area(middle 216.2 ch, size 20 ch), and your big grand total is 311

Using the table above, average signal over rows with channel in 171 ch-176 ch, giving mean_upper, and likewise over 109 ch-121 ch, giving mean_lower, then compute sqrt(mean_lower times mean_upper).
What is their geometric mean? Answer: 14.8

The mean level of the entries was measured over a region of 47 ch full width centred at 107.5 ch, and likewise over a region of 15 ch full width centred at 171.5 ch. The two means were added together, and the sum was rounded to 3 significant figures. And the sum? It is 30.0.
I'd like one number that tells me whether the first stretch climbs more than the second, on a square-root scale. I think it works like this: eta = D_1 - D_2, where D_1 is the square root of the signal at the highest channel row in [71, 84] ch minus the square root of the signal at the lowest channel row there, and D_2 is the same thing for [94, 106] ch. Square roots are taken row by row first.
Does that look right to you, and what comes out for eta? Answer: 0.03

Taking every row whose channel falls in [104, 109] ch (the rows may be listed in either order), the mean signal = 15.4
